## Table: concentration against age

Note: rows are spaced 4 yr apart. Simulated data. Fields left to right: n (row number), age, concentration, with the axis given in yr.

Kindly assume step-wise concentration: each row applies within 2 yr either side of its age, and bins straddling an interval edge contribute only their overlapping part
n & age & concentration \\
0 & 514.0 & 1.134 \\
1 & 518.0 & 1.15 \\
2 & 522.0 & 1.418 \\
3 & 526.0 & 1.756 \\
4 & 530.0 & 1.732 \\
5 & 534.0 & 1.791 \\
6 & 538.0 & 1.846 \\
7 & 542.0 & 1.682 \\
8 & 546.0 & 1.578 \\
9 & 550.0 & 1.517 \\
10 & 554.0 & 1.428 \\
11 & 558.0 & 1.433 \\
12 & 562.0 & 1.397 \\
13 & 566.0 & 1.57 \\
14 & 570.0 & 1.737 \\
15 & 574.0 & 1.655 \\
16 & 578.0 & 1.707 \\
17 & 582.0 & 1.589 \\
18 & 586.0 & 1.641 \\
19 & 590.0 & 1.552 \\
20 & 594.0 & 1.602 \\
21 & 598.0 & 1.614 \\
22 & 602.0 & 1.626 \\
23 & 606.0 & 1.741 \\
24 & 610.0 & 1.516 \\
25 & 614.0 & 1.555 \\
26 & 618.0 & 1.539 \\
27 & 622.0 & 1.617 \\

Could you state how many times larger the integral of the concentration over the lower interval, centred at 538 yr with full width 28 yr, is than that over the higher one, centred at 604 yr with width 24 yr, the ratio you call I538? 1.2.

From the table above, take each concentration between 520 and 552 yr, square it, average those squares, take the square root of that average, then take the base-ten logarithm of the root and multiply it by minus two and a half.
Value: -0.56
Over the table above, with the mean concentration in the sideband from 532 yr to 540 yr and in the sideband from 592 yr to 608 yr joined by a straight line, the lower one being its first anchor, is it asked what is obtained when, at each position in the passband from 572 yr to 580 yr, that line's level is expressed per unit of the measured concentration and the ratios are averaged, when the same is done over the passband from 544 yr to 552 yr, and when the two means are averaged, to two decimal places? 1.09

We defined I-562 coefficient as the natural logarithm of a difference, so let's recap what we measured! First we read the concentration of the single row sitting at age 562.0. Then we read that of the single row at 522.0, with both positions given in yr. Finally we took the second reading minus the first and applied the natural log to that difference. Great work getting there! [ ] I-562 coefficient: -3.86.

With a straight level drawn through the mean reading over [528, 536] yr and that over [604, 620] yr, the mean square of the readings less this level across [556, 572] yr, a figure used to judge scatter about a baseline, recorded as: 0.045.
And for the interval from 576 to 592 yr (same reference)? 0.003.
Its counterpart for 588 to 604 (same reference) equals 0.002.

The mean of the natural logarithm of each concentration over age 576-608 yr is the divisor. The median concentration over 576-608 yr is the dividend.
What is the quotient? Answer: 3.30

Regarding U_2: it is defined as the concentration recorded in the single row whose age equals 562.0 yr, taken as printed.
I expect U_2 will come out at 1.397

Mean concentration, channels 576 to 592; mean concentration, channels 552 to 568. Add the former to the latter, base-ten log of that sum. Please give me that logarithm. 0.488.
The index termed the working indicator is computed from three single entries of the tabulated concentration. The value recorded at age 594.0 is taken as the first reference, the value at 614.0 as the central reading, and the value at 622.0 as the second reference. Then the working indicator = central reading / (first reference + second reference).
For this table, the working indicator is 0.48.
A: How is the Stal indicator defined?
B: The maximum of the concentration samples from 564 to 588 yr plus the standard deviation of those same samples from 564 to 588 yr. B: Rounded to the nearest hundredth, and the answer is 1.80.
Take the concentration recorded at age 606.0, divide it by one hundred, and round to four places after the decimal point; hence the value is 0.0174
